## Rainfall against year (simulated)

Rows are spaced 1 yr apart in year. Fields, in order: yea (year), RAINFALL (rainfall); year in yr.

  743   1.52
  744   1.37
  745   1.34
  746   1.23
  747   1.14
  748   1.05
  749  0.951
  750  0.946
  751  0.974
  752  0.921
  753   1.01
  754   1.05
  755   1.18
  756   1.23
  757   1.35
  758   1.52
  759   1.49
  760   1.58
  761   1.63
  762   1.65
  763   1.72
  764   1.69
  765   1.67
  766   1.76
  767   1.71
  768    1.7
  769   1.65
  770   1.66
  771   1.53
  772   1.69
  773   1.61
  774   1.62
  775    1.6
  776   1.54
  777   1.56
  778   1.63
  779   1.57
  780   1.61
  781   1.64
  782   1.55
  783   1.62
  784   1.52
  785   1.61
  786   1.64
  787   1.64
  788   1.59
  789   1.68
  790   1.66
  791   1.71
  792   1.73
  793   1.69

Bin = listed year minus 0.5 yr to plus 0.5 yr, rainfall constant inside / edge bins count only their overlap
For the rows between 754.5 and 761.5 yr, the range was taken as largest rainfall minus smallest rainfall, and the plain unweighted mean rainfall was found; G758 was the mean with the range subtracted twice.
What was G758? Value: 0.53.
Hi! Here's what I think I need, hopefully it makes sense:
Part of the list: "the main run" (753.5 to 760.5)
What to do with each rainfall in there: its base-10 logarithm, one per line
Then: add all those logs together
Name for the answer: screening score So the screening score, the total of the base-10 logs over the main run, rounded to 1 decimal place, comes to 0.9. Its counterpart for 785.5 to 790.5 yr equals 1.1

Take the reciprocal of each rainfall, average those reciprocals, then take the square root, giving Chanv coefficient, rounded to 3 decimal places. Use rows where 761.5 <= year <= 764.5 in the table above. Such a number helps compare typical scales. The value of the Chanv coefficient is 0.770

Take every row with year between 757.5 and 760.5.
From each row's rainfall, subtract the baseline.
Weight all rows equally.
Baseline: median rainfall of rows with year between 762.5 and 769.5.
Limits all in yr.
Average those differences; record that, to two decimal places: -0.17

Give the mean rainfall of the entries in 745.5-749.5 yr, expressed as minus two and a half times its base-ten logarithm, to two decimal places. -0.10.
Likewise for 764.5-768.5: -0.58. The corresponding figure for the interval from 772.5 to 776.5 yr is -0.51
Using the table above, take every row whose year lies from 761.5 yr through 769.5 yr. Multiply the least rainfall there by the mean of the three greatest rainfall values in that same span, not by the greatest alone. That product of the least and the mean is 2.85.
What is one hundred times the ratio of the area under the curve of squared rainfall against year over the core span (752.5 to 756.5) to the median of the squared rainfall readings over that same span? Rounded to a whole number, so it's 403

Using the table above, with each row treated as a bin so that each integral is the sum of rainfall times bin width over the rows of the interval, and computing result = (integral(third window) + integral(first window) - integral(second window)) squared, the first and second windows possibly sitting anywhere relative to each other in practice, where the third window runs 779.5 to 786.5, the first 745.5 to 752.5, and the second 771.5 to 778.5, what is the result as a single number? 51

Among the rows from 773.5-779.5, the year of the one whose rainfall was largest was 778 yr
